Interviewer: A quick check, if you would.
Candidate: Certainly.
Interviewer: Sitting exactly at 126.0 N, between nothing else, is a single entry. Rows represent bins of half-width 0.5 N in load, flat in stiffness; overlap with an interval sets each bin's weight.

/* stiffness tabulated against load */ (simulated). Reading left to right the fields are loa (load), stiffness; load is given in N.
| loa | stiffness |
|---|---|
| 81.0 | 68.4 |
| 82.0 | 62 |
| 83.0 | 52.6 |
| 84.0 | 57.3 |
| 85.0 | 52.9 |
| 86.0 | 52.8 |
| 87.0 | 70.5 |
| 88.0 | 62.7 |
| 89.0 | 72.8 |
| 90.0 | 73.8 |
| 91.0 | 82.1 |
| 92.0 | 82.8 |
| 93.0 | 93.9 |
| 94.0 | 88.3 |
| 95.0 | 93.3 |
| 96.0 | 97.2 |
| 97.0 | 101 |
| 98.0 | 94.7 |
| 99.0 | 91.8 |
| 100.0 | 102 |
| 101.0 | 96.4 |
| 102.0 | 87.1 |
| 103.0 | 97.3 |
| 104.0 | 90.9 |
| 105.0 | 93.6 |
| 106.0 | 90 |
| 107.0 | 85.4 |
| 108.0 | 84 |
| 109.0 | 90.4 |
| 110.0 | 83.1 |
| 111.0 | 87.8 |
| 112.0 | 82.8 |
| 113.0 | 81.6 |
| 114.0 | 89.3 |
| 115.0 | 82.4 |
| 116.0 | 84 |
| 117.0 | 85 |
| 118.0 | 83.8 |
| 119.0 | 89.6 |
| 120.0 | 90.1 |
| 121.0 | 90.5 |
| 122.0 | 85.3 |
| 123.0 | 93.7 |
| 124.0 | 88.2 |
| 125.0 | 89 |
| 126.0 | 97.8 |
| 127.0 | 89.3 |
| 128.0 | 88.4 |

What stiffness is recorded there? 97.8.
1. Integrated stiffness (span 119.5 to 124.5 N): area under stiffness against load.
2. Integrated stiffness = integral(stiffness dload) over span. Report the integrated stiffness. 448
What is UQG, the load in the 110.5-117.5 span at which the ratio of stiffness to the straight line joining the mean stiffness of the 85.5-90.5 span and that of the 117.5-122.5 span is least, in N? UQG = 115.0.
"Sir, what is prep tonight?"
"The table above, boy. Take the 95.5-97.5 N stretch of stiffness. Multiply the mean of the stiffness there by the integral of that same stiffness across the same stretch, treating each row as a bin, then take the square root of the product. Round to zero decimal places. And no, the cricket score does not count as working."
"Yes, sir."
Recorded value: 140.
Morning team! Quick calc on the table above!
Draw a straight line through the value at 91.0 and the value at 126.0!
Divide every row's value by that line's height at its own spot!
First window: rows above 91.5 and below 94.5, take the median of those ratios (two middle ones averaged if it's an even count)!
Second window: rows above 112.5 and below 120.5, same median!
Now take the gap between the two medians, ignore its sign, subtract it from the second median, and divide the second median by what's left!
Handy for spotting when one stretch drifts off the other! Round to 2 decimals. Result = 1.21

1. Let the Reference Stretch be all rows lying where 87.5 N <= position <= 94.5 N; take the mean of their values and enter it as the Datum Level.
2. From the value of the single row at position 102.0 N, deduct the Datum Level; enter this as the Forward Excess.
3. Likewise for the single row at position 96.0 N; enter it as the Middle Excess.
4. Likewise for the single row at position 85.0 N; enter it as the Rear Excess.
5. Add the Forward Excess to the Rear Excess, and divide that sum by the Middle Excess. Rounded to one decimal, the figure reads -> -1.1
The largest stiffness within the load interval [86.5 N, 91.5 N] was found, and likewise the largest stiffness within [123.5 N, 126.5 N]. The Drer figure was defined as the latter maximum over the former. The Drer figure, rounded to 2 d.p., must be 1.19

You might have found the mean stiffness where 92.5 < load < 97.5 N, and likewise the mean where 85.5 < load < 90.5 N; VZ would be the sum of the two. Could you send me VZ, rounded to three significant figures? 161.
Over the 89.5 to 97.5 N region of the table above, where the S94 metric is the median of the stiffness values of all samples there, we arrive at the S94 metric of 90.8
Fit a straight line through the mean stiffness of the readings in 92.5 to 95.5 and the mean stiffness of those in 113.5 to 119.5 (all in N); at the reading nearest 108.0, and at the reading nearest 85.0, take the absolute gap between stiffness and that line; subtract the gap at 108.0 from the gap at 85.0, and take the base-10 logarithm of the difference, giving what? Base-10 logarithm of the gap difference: 1.57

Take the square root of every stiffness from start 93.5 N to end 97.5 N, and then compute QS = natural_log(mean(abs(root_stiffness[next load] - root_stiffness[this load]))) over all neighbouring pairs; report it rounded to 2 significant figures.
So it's -1.5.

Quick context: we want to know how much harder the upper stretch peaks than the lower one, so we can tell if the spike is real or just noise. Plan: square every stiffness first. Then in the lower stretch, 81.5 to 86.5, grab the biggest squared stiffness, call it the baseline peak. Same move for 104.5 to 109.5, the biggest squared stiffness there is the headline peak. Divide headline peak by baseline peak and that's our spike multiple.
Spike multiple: 2.28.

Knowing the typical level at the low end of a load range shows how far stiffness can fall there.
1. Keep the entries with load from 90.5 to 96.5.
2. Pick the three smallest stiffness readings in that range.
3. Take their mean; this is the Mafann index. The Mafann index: 84.4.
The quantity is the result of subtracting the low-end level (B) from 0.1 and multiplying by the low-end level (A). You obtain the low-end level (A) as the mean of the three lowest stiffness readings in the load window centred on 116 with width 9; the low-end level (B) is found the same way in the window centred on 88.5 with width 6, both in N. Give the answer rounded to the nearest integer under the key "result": -5092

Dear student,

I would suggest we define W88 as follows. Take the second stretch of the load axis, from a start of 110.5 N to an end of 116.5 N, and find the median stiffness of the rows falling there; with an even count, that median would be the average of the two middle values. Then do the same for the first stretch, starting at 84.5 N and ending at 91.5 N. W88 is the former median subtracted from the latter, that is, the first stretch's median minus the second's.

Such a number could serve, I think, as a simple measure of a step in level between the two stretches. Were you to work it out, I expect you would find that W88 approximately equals -13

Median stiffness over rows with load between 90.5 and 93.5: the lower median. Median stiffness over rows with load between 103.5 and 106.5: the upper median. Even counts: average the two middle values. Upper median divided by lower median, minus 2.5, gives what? -1.40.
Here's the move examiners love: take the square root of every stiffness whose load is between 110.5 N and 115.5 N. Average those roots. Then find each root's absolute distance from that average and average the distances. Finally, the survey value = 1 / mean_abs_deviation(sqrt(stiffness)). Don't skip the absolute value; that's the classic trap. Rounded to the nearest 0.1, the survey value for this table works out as 6.1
